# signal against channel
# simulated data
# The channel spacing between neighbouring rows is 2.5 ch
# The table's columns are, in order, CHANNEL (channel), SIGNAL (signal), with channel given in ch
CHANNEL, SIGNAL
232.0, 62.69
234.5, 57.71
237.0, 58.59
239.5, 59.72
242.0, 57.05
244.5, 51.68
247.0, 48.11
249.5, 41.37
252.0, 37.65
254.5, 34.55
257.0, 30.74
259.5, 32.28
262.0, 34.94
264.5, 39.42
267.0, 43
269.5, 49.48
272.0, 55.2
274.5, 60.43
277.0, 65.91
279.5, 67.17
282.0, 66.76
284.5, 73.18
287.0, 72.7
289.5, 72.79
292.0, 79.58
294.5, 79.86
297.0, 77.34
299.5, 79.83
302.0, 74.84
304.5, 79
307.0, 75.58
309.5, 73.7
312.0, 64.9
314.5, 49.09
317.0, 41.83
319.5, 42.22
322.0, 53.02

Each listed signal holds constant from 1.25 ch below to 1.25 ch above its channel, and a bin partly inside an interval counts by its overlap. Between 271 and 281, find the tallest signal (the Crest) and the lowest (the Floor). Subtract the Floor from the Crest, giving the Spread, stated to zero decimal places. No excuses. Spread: 12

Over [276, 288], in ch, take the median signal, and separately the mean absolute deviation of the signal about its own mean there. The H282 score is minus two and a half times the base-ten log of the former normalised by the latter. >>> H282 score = -3.4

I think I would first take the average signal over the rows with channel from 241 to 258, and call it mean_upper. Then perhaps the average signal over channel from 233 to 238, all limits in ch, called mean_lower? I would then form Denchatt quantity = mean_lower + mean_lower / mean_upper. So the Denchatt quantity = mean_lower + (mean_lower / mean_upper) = 60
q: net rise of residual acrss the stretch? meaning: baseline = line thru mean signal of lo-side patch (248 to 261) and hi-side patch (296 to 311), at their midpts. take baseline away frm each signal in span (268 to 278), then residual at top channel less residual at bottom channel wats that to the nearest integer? 10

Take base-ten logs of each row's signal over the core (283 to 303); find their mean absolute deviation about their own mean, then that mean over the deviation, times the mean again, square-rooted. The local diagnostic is 14.7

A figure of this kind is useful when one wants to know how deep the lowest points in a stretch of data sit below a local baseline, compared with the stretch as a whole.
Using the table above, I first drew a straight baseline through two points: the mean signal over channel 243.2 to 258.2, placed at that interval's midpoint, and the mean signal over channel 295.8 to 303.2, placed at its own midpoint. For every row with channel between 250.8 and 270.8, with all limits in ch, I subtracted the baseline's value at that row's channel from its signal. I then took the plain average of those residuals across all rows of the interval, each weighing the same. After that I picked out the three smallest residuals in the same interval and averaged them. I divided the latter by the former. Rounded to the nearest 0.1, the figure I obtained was 1.4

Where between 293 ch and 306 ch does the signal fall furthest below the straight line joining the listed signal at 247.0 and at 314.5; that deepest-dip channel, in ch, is 302.0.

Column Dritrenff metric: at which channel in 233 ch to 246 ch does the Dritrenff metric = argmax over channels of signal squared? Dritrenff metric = 239.5 ch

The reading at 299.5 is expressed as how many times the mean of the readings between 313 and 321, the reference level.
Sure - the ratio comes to 1.8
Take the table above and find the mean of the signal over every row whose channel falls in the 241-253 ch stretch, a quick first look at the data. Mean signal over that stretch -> 47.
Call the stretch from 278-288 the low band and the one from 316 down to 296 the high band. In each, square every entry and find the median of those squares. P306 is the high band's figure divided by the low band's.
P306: 1.2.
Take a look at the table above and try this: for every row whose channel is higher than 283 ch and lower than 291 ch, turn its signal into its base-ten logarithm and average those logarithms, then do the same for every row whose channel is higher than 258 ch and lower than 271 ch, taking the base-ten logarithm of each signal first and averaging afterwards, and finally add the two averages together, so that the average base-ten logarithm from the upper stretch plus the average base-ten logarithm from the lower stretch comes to 3.46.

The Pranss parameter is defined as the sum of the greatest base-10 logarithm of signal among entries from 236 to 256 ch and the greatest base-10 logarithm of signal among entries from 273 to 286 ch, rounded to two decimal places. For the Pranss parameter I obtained 3.64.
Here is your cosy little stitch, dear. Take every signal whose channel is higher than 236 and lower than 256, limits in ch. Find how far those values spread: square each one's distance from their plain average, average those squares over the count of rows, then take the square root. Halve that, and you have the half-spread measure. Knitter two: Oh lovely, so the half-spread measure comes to 5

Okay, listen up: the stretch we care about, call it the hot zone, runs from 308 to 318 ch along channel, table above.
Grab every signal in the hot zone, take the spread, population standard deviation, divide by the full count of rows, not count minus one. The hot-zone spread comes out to 12.6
